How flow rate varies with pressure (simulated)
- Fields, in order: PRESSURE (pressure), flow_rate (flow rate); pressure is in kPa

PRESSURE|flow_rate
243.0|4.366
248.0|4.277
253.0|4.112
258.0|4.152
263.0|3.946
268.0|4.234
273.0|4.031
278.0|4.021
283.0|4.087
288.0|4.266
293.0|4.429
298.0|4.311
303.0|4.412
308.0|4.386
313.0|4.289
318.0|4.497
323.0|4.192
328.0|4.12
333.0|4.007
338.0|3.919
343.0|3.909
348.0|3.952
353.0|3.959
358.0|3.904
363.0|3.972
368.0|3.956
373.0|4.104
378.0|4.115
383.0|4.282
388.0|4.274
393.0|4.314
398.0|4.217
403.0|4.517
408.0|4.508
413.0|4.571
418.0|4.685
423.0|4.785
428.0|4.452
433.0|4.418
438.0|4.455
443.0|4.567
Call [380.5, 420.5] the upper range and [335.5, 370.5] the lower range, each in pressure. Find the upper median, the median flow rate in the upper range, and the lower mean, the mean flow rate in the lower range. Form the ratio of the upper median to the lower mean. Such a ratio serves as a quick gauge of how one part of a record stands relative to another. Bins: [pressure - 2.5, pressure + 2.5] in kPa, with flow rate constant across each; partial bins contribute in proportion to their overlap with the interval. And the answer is 1.12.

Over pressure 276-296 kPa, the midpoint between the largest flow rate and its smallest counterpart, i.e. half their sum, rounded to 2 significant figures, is 4.2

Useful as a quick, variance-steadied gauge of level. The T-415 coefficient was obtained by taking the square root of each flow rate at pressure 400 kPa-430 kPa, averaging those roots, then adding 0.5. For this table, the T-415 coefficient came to 2.64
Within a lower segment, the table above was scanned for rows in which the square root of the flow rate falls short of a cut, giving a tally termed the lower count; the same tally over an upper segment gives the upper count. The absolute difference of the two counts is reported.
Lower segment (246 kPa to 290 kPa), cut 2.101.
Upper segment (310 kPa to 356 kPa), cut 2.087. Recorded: 1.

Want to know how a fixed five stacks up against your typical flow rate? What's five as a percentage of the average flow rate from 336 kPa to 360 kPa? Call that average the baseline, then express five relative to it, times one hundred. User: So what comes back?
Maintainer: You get 127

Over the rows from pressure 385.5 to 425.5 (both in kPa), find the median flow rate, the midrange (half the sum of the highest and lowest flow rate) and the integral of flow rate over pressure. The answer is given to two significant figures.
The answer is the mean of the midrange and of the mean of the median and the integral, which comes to 48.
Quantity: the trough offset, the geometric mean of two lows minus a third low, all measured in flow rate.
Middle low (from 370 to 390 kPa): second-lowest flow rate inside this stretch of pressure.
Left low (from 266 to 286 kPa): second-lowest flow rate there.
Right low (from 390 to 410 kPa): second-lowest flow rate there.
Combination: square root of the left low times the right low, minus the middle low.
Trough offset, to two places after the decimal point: 0.06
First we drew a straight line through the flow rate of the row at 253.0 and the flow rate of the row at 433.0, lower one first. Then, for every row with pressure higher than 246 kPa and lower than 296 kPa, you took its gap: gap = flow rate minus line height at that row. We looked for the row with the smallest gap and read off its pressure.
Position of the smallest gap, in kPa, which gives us 263.0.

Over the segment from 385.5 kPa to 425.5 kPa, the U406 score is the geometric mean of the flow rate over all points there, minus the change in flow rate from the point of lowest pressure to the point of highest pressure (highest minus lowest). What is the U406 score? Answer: 3.97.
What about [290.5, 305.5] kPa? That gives 4.40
